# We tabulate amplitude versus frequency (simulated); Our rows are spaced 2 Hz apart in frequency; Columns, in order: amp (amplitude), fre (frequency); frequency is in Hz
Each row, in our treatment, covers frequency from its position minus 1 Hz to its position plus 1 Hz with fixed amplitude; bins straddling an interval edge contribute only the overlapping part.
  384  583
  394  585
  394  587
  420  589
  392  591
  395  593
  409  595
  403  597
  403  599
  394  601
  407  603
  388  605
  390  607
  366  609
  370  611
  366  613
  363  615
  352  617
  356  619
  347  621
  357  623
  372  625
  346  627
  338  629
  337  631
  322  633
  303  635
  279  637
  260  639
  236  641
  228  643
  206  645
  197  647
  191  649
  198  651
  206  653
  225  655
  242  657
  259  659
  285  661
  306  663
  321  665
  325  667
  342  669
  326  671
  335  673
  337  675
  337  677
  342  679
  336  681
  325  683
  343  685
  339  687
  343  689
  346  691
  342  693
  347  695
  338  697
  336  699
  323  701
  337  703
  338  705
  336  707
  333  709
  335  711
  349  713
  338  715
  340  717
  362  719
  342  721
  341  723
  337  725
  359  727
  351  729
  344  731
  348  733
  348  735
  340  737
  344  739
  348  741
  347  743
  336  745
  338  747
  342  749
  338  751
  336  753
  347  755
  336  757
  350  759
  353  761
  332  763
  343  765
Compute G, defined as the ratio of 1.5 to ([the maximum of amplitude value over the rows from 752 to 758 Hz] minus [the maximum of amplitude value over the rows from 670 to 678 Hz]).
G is 0.15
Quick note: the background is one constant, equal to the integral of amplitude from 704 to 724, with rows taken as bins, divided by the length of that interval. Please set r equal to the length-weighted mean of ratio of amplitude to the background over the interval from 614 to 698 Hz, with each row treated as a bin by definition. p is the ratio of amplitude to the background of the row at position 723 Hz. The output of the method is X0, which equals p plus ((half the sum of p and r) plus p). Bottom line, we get 2.94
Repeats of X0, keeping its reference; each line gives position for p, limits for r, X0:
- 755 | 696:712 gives 3.03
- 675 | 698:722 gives 2.96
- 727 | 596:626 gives 3.18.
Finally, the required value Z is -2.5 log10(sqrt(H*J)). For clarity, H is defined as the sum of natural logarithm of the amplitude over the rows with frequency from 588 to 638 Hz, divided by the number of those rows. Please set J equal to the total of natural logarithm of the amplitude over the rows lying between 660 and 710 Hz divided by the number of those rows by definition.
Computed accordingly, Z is -1.92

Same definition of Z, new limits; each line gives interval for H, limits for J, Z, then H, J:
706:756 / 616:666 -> -1.90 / 5.84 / 5.62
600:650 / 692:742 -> -1.91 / 5.75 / 5.84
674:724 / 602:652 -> -1.90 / 5.83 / 5.73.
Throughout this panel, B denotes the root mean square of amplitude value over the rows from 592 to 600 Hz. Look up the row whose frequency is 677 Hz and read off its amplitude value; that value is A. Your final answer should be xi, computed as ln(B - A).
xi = 4.2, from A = 337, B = 403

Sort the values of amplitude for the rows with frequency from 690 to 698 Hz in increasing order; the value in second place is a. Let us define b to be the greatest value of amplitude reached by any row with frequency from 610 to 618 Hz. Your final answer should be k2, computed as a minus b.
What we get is -28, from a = 342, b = 370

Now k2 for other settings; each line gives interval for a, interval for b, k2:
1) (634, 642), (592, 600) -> -149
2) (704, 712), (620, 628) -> -37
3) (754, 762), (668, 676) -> 5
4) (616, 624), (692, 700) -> 5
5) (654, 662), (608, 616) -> -128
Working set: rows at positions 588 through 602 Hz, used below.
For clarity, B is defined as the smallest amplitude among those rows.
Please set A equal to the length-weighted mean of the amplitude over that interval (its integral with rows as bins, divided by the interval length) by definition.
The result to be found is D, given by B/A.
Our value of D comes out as 0.974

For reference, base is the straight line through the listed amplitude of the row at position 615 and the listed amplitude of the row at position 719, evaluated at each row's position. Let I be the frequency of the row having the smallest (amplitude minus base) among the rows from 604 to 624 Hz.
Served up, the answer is 621 Hz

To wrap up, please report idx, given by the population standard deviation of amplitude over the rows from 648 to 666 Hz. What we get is 45.0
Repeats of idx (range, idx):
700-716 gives 6.7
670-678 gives 4.5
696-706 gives 5.7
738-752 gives 4.4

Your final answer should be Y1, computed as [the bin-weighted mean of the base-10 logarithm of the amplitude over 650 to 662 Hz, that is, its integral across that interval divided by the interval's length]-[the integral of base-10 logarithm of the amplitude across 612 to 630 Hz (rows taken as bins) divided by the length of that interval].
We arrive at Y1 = -0.18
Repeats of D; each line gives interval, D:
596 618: 0.921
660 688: 0.868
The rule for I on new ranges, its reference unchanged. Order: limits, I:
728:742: 737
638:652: 649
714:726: 725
